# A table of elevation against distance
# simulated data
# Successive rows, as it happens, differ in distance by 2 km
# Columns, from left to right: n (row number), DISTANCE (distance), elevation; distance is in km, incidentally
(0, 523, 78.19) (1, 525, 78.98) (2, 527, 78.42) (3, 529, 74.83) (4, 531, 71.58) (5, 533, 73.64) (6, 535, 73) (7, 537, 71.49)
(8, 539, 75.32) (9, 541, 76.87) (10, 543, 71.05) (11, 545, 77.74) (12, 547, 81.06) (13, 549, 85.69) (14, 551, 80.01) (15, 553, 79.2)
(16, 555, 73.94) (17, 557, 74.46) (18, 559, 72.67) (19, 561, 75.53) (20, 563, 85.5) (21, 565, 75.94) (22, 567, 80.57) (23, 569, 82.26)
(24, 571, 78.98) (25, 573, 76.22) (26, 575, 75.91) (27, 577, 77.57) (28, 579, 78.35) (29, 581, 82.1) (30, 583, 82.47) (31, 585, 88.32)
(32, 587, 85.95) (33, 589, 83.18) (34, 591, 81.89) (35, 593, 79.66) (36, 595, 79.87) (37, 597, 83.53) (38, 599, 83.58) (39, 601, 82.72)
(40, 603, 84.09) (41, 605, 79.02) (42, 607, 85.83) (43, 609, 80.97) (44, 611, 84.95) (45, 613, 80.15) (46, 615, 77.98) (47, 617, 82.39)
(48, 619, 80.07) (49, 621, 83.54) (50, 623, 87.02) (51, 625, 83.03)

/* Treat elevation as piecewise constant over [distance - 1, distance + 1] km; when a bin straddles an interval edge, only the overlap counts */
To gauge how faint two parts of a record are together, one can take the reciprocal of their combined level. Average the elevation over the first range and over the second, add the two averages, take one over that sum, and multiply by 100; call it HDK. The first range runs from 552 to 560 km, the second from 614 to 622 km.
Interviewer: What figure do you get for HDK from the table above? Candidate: 0.64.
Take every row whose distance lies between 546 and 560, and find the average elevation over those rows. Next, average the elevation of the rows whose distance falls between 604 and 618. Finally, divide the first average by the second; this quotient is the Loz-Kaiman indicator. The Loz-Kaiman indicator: 0.96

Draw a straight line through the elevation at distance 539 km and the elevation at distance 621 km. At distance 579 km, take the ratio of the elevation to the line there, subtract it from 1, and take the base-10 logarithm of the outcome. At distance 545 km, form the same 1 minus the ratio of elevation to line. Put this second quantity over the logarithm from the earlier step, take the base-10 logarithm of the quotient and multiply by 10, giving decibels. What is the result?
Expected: -19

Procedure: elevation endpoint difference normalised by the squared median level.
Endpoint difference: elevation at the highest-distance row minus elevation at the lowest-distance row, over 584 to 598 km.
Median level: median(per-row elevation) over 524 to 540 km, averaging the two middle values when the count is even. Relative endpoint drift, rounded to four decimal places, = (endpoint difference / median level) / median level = -0.0009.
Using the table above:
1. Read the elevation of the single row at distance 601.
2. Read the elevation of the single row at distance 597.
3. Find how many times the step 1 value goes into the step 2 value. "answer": 1.01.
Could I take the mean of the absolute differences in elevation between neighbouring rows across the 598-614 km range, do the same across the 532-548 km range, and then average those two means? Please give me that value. 3.7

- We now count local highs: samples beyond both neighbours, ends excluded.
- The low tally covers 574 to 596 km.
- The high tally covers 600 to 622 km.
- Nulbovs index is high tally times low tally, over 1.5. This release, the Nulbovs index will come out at 3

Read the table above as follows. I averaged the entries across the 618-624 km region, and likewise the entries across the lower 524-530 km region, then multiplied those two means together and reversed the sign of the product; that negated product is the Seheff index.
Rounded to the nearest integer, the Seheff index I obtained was -6467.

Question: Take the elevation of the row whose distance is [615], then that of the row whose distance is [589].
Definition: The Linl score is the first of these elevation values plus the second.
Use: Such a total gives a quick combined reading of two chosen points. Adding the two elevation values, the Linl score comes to 161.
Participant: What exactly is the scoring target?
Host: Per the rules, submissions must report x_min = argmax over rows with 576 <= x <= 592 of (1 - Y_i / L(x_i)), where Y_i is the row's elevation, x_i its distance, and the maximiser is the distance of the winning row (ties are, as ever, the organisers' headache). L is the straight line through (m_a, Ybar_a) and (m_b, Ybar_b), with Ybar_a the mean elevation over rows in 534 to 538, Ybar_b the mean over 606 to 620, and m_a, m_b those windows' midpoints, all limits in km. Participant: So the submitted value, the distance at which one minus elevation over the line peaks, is 577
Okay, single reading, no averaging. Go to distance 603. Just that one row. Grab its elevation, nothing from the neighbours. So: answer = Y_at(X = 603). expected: 84.09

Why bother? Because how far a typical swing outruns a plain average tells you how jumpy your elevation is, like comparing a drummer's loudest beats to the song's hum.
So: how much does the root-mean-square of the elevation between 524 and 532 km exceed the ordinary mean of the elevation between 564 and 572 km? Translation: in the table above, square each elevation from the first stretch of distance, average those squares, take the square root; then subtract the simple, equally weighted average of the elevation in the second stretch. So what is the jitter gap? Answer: -3.4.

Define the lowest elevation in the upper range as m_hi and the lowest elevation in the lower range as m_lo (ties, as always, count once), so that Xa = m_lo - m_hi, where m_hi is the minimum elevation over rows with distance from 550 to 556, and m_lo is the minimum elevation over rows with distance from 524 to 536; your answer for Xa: -2.4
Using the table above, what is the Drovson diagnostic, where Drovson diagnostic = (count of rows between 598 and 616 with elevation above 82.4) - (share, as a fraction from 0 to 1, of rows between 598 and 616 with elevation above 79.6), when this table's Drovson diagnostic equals 4.2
